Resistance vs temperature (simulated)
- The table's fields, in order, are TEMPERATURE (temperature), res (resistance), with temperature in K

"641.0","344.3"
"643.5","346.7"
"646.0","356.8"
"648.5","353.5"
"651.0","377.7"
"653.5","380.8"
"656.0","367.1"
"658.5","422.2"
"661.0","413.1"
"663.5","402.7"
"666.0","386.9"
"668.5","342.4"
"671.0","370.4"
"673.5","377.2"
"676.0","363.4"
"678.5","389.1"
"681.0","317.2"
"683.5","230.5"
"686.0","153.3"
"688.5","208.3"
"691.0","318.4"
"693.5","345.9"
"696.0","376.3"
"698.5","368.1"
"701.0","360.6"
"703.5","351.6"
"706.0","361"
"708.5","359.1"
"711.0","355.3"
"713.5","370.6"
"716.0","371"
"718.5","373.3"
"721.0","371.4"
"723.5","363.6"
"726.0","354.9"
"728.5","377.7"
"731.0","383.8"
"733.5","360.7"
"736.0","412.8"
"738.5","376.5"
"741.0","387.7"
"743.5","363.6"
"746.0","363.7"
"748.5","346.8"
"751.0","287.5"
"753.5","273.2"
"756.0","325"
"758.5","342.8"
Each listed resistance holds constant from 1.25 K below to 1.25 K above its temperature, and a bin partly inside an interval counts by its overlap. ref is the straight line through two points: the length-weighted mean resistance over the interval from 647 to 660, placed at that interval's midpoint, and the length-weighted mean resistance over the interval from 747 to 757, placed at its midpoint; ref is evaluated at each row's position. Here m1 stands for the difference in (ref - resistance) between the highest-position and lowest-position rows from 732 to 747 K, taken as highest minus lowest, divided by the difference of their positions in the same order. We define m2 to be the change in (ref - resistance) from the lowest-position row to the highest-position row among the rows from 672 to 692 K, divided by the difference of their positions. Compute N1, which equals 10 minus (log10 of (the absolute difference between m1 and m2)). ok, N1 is 9.4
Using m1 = -1.0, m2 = 2.6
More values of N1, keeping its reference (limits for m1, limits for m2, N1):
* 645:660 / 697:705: 9.1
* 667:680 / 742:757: 9.1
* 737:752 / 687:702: 8.7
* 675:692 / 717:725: 10.0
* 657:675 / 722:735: 9.6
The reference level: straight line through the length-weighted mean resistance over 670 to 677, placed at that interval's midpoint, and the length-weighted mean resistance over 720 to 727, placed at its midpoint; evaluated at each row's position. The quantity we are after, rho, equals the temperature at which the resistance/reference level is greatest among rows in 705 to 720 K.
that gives 718.5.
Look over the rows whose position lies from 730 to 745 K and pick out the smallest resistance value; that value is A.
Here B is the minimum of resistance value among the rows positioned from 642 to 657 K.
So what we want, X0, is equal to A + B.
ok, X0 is 707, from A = 360.7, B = 346.7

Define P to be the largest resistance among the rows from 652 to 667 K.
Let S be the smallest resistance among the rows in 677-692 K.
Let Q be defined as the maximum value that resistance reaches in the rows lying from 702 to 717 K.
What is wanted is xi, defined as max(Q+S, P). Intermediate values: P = 422.2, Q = 371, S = 153.3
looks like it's 524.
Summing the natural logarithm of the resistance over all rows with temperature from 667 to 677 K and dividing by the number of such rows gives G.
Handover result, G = 5.89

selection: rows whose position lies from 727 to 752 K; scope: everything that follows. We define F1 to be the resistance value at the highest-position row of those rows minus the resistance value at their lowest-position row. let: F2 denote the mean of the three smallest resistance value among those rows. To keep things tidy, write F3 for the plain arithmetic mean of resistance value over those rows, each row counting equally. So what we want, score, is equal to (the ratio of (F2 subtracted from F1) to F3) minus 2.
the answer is -3.2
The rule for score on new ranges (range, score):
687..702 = -2.4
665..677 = -3.0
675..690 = -3.3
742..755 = -3.2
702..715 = -2.9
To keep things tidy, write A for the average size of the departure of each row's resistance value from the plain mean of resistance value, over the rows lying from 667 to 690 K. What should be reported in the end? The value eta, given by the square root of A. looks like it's 9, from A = 72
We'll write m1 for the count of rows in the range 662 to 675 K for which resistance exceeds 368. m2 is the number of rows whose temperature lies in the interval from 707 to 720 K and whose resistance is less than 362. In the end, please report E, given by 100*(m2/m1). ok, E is 50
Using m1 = 4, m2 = 2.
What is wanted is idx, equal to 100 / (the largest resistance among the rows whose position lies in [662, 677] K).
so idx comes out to 0.248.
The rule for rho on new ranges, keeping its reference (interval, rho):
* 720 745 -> 736.0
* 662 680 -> 663.5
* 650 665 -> 658.5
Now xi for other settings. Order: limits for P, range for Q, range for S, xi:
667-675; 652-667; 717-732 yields 777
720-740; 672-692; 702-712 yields 741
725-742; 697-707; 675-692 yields 521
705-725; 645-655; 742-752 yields 668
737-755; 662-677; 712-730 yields 758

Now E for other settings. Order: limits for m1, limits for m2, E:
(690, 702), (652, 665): 0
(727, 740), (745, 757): 100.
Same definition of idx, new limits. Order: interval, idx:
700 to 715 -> 0.270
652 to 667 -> 0.237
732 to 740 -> 0.242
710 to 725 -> 0.268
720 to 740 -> 0.242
